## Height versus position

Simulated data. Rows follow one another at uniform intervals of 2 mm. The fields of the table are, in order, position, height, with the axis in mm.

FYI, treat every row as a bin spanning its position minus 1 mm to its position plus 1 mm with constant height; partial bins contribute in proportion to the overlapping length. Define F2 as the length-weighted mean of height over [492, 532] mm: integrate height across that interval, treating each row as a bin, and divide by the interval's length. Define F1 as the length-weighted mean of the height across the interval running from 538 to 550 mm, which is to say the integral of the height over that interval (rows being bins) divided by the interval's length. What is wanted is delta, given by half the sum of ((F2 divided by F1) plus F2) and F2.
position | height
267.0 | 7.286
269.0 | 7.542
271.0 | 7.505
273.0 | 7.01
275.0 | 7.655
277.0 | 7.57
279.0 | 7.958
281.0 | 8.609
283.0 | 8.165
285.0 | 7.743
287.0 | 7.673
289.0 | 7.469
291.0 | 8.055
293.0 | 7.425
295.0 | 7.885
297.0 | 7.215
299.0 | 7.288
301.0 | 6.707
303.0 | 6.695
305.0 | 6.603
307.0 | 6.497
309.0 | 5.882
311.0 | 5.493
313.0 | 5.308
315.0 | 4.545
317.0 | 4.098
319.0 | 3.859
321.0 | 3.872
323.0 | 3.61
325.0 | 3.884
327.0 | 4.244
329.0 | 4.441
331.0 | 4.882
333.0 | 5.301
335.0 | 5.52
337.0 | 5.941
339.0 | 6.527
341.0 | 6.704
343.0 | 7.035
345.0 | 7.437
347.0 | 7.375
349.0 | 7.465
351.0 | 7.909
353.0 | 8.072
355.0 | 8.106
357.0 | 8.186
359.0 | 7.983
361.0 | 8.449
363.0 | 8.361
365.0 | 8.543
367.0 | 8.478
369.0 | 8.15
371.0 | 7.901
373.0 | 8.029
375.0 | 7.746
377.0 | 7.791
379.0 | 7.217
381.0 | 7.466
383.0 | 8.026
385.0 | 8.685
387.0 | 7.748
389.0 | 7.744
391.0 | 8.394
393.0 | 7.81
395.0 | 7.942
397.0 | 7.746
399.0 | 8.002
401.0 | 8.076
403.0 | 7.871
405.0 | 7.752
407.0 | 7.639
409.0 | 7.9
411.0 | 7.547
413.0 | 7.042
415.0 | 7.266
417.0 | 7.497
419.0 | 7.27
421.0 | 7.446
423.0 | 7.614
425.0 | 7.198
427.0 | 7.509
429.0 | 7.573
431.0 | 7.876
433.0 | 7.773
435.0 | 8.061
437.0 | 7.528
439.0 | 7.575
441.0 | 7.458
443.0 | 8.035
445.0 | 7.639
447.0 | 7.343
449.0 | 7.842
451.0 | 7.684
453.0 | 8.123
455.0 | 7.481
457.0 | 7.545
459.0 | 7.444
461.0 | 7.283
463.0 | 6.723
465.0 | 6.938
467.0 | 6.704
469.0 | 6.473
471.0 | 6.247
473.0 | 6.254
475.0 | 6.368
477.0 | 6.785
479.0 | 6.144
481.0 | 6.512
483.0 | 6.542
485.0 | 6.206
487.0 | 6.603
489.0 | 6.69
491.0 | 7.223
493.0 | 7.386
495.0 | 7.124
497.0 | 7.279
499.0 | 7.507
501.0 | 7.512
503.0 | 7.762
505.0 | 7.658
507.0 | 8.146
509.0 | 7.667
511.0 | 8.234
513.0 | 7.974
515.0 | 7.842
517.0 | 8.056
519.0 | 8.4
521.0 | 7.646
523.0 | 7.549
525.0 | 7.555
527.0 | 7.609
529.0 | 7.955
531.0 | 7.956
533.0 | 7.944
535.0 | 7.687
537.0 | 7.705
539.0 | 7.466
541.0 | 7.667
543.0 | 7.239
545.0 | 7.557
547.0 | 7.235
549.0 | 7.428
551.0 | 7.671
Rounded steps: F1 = 7.4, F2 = 7.7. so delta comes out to 8.3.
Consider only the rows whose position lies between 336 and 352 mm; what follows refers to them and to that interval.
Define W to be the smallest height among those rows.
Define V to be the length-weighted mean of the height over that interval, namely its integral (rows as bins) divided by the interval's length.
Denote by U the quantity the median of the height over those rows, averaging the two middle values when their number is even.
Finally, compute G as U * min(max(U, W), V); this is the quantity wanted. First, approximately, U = 7.2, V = 7.0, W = 5.941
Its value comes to 51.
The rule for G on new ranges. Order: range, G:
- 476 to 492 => 43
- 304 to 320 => 29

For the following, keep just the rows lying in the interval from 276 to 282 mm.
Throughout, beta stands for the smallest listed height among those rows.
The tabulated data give 7.57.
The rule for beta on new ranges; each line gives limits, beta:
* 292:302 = 6.707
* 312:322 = 3.859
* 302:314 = 5.308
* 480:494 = 6.206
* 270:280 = 7.01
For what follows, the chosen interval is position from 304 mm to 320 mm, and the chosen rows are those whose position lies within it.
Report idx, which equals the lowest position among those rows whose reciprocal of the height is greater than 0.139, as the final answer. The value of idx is 305.0 mm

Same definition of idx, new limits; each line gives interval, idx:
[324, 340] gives 325.0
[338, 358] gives 339.0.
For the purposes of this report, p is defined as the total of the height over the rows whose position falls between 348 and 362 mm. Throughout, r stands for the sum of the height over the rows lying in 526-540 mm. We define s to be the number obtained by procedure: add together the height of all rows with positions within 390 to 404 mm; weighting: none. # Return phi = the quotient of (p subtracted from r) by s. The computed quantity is -0.03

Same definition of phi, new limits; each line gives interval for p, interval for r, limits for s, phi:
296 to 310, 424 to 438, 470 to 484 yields 0.15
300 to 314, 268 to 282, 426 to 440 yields 0.20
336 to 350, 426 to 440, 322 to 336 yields 0.17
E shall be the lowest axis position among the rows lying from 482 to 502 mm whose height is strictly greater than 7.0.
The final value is 491.0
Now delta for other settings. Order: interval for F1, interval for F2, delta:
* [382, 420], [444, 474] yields 7.6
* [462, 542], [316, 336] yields 4.7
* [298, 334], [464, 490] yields 7.1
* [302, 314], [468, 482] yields 6.9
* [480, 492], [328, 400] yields 8.0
